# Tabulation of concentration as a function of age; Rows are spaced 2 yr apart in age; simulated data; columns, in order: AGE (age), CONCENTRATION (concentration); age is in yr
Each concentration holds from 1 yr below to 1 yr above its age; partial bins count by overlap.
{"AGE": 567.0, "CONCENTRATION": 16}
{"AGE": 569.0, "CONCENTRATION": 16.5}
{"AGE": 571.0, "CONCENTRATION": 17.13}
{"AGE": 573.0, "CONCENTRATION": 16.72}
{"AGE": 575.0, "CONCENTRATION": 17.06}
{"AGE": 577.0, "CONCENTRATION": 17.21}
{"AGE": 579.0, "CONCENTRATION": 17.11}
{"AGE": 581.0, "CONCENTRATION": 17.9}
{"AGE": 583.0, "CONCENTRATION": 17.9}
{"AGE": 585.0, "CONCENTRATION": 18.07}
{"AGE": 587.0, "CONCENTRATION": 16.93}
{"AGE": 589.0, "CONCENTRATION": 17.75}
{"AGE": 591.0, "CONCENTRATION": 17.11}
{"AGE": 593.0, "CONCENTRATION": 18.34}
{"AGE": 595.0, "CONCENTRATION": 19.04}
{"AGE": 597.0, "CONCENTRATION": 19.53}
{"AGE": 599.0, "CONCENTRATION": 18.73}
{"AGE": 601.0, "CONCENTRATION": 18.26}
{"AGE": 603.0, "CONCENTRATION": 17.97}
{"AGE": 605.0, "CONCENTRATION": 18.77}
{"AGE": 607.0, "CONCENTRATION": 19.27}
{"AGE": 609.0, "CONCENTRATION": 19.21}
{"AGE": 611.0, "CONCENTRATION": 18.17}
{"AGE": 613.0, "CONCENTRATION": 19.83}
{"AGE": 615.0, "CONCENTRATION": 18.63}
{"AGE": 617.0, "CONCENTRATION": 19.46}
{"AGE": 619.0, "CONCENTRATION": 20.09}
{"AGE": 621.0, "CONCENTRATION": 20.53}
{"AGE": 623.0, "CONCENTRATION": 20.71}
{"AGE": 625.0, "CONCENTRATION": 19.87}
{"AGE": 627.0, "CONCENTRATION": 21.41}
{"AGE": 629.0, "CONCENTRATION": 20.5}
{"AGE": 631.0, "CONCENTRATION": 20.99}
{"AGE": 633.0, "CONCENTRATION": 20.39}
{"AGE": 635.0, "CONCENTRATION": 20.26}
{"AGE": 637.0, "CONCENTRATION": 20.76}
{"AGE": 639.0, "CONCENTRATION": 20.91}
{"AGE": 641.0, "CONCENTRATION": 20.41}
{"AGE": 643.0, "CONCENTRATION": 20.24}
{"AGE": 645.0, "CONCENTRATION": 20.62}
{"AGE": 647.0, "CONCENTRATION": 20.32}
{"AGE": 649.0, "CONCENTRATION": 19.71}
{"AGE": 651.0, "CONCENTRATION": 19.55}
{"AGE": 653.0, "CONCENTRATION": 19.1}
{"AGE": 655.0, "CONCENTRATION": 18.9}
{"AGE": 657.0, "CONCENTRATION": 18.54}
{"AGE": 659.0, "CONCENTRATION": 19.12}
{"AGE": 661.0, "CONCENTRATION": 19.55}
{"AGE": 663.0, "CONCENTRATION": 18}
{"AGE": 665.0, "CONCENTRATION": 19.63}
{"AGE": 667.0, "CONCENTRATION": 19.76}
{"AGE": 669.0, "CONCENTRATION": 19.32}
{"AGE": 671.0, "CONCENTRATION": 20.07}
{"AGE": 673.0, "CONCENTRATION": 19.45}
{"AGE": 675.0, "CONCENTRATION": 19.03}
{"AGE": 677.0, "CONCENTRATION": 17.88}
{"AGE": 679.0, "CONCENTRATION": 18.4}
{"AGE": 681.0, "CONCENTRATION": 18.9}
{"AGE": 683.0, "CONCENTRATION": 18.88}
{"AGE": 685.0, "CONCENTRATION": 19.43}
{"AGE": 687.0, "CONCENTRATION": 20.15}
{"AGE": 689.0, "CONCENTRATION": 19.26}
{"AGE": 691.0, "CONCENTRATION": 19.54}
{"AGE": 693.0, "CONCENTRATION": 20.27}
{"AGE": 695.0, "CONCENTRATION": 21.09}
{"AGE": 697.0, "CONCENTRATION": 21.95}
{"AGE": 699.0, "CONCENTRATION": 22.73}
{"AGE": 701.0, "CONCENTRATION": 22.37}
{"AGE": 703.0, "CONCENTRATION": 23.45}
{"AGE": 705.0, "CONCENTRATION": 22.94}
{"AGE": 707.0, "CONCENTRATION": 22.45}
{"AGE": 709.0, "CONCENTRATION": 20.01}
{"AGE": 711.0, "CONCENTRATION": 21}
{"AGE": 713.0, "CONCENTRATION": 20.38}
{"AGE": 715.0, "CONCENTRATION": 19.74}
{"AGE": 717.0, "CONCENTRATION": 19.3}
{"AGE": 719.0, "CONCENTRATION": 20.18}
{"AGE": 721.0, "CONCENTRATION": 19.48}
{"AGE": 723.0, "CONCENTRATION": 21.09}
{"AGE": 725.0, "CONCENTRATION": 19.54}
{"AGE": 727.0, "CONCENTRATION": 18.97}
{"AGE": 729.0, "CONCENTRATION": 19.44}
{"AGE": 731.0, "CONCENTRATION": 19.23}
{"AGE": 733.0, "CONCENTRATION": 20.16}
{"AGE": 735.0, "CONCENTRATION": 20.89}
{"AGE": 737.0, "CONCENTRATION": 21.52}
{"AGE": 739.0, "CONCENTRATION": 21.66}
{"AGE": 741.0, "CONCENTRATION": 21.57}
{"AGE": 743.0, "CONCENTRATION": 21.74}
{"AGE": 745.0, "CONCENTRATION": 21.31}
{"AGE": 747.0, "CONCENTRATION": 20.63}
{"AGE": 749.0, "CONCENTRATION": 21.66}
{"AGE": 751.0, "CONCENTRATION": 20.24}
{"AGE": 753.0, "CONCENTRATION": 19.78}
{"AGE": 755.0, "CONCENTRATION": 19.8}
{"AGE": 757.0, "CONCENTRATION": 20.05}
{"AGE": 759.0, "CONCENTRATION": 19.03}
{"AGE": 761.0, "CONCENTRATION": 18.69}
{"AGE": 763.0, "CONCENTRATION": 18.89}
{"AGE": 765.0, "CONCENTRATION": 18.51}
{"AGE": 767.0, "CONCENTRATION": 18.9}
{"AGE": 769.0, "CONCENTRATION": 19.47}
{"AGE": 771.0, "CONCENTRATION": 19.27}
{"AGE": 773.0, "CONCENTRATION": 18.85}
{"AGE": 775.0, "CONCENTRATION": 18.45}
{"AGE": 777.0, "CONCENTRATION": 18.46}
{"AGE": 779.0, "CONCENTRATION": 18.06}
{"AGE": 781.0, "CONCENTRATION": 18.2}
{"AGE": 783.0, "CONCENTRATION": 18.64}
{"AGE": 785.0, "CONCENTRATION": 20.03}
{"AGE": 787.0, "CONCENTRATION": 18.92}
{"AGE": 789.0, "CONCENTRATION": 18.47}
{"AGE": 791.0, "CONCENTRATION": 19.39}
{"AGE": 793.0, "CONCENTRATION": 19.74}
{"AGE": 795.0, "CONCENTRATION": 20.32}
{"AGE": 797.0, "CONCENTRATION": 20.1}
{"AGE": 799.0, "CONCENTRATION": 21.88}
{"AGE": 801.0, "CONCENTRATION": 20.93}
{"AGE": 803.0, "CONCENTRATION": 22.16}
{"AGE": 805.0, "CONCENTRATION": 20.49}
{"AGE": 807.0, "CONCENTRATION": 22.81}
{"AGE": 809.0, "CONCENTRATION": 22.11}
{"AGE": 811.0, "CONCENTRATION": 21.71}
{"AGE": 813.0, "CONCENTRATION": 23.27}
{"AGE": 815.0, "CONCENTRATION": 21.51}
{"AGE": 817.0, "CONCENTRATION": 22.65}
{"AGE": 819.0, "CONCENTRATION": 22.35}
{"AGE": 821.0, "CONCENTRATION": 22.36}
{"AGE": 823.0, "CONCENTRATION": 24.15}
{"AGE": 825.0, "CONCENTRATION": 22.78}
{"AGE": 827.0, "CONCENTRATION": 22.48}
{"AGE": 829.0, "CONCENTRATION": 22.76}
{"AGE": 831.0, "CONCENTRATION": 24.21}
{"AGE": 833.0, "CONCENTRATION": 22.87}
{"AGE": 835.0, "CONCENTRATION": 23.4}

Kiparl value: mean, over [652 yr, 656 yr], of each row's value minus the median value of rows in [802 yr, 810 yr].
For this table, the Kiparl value -3.1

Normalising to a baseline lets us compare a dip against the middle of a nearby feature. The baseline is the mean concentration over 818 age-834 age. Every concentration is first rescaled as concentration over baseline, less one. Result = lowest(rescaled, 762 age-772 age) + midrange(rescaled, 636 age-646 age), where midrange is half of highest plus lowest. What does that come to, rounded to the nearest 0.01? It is -0.30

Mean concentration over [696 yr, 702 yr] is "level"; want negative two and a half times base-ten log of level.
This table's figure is -3.37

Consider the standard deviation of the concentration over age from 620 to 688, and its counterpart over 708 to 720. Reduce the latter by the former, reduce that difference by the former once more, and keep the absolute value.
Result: 1.2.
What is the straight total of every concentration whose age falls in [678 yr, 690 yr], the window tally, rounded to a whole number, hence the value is 115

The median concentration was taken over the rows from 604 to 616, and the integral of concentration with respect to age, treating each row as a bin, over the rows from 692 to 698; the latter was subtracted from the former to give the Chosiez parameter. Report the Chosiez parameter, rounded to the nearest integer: -108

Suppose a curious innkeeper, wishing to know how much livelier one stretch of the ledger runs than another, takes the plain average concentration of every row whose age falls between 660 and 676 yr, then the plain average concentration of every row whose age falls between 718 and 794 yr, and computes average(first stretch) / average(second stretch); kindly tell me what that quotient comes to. 0.98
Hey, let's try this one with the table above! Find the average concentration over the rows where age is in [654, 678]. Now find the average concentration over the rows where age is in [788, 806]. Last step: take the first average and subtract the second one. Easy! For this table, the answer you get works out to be -1.3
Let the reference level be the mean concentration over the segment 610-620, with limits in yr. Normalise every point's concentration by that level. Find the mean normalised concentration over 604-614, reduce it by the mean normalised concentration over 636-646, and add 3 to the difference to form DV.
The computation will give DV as 2.92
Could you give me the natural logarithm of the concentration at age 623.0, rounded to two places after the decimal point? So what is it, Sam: 3.03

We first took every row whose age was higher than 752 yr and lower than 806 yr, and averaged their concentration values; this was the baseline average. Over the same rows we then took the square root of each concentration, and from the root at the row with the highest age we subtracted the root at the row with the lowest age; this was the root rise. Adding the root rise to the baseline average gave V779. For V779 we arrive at 19.5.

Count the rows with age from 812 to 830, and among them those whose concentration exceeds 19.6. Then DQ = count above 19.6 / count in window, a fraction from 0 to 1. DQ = 1.00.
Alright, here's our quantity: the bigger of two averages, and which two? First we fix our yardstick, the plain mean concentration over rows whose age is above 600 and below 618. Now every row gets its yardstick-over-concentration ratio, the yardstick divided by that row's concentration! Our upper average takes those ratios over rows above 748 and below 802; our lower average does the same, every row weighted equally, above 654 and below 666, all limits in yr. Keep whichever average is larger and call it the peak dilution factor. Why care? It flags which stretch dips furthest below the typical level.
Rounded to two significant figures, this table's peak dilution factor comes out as 0.99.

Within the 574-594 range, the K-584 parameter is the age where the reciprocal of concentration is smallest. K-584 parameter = 593.0 yr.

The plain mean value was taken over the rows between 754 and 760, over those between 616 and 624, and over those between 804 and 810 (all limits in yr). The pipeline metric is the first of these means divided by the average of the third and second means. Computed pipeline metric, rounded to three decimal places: 0.935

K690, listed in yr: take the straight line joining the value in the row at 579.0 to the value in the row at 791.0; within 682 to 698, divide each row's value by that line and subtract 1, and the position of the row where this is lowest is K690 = 683.0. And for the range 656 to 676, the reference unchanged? 663.0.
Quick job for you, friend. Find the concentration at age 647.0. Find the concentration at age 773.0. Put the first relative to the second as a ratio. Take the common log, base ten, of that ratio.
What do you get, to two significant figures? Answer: 0.033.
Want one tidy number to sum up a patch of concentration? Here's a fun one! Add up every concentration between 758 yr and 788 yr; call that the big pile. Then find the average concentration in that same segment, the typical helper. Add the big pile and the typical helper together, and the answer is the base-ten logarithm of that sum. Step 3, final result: 2.48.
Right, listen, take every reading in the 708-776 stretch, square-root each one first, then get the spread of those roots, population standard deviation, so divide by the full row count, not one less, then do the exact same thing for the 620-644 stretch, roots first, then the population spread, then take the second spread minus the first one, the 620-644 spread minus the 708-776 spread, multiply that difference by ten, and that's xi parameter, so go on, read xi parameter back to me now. -0.68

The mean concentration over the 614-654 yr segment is 20.2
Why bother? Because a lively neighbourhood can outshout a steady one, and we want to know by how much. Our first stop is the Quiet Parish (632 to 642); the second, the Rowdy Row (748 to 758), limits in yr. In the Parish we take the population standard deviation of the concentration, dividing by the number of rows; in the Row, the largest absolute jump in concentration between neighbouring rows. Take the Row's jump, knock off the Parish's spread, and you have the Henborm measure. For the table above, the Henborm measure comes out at 1.17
